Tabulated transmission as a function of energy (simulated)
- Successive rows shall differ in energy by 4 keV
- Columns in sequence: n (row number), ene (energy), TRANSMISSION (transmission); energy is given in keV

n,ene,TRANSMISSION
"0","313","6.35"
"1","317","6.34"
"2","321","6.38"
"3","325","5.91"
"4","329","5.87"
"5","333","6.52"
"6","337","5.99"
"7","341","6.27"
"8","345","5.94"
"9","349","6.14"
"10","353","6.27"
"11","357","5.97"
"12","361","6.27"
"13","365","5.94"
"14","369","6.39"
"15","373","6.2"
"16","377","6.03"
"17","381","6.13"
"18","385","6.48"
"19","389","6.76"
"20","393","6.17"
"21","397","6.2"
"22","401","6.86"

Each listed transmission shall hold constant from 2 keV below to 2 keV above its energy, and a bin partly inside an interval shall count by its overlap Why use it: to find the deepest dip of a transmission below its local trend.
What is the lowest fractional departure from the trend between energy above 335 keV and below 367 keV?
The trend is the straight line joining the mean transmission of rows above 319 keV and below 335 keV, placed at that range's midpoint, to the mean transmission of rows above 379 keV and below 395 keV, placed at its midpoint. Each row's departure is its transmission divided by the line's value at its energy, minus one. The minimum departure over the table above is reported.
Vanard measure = -0.058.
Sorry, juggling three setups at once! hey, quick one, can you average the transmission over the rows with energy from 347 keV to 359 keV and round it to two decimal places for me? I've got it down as 6.13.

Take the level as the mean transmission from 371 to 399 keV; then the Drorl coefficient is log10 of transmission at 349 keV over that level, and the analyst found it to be -0.010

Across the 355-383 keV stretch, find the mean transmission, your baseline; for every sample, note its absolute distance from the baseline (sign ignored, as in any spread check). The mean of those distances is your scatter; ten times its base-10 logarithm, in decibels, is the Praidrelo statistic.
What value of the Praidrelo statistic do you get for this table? -8.8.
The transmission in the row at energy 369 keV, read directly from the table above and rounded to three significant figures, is 6.39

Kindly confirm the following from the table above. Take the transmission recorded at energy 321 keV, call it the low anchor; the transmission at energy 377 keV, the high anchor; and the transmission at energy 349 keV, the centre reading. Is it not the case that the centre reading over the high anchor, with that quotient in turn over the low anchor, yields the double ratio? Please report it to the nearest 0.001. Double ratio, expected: 0.160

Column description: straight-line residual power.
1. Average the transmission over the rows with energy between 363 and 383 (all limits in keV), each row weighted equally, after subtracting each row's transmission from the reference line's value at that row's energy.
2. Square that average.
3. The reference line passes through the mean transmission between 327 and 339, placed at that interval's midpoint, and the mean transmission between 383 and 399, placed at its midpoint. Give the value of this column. 0.032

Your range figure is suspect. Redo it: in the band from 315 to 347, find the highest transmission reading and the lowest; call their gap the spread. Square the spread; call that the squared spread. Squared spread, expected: 0.42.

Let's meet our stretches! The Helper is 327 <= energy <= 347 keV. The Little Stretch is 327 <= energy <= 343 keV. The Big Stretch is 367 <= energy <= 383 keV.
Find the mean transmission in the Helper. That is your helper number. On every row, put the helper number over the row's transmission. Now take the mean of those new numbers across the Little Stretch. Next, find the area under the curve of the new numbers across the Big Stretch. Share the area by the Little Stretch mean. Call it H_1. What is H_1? 15.9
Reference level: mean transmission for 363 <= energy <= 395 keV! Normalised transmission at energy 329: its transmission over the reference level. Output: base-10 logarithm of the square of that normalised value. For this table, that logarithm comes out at -0.056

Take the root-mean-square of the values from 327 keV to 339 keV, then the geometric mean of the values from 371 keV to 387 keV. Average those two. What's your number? 6.17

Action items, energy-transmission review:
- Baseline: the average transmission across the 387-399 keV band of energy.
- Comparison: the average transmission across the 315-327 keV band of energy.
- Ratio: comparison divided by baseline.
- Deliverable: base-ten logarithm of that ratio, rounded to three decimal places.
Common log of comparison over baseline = -0.012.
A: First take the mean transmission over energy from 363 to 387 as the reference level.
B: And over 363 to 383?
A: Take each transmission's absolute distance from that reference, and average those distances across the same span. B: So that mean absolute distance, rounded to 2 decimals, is 0.14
